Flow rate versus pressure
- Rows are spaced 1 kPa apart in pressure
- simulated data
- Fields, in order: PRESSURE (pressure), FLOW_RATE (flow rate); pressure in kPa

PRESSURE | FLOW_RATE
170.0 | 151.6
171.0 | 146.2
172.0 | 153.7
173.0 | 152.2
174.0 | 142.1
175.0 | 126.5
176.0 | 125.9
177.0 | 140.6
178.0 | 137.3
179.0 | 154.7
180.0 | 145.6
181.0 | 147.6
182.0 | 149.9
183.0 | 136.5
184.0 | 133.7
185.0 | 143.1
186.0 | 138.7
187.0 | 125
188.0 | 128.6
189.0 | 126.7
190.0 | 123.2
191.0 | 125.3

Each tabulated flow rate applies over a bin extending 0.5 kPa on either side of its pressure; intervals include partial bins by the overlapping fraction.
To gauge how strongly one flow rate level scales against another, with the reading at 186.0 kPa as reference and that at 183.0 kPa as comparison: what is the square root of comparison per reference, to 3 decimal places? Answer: 0.992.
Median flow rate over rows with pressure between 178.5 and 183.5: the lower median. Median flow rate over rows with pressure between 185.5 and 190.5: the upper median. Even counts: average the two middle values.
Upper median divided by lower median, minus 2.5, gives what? -1.64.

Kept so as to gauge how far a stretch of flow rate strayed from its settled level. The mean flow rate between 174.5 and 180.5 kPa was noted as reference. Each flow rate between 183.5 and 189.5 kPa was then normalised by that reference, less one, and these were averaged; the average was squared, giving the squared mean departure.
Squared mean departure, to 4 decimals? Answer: 0.0018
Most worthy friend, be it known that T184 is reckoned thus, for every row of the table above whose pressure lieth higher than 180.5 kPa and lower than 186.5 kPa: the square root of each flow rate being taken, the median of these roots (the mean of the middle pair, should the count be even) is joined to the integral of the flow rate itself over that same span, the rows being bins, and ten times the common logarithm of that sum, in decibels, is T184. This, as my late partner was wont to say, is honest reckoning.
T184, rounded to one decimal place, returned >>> 29.4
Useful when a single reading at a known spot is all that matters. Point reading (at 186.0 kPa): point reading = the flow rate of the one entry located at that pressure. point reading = 138.7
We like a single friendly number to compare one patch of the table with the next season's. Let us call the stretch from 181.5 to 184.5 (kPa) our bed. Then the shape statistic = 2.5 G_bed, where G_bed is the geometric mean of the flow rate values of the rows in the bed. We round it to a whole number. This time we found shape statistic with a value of 350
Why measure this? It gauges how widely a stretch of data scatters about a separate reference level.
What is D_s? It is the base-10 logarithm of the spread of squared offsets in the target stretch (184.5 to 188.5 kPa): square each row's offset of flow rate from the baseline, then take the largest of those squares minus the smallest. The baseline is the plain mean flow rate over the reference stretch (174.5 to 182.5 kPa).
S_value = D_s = 2.40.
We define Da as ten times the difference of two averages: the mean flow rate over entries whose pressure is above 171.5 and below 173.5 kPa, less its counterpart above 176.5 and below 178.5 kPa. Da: 140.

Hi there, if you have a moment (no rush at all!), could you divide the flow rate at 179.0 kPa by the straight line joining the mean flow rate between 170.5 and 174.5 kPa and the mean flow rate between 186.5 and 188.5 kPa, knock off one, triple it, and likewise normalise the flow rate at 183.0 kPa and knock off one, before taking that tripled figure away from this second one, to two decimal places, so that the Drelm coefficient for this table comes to -0.31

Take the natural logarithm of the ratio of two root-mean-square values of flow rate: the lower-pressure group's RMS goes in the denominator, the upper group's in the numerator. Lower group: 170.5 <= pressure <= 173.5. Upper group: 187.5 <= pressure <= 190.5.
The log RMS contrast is -0.18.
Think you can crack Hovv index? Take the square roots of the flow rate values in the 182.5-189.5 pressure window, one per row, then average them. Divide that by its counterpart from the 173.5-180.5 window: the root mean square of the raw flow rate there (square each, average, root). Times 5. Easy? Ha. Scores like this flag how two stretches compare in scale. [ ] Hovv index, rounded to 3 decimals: 0.414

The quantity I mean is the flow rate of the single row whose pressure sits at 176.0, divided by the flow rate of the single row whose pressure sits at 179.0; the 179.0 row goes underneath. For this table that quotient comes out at 0.81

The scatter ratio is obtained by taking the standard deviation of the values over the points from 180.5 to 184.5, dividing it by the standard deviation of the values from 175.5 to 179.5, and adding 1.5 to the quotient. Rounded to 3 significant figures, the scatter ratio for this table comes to 2.18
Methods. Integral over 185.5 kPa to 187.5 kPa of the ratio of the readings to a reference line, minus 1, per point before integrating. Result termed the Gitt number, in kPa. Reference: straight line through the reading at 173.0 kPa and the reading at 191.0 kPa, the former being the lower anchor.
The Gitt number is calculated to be 0.00 kPa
